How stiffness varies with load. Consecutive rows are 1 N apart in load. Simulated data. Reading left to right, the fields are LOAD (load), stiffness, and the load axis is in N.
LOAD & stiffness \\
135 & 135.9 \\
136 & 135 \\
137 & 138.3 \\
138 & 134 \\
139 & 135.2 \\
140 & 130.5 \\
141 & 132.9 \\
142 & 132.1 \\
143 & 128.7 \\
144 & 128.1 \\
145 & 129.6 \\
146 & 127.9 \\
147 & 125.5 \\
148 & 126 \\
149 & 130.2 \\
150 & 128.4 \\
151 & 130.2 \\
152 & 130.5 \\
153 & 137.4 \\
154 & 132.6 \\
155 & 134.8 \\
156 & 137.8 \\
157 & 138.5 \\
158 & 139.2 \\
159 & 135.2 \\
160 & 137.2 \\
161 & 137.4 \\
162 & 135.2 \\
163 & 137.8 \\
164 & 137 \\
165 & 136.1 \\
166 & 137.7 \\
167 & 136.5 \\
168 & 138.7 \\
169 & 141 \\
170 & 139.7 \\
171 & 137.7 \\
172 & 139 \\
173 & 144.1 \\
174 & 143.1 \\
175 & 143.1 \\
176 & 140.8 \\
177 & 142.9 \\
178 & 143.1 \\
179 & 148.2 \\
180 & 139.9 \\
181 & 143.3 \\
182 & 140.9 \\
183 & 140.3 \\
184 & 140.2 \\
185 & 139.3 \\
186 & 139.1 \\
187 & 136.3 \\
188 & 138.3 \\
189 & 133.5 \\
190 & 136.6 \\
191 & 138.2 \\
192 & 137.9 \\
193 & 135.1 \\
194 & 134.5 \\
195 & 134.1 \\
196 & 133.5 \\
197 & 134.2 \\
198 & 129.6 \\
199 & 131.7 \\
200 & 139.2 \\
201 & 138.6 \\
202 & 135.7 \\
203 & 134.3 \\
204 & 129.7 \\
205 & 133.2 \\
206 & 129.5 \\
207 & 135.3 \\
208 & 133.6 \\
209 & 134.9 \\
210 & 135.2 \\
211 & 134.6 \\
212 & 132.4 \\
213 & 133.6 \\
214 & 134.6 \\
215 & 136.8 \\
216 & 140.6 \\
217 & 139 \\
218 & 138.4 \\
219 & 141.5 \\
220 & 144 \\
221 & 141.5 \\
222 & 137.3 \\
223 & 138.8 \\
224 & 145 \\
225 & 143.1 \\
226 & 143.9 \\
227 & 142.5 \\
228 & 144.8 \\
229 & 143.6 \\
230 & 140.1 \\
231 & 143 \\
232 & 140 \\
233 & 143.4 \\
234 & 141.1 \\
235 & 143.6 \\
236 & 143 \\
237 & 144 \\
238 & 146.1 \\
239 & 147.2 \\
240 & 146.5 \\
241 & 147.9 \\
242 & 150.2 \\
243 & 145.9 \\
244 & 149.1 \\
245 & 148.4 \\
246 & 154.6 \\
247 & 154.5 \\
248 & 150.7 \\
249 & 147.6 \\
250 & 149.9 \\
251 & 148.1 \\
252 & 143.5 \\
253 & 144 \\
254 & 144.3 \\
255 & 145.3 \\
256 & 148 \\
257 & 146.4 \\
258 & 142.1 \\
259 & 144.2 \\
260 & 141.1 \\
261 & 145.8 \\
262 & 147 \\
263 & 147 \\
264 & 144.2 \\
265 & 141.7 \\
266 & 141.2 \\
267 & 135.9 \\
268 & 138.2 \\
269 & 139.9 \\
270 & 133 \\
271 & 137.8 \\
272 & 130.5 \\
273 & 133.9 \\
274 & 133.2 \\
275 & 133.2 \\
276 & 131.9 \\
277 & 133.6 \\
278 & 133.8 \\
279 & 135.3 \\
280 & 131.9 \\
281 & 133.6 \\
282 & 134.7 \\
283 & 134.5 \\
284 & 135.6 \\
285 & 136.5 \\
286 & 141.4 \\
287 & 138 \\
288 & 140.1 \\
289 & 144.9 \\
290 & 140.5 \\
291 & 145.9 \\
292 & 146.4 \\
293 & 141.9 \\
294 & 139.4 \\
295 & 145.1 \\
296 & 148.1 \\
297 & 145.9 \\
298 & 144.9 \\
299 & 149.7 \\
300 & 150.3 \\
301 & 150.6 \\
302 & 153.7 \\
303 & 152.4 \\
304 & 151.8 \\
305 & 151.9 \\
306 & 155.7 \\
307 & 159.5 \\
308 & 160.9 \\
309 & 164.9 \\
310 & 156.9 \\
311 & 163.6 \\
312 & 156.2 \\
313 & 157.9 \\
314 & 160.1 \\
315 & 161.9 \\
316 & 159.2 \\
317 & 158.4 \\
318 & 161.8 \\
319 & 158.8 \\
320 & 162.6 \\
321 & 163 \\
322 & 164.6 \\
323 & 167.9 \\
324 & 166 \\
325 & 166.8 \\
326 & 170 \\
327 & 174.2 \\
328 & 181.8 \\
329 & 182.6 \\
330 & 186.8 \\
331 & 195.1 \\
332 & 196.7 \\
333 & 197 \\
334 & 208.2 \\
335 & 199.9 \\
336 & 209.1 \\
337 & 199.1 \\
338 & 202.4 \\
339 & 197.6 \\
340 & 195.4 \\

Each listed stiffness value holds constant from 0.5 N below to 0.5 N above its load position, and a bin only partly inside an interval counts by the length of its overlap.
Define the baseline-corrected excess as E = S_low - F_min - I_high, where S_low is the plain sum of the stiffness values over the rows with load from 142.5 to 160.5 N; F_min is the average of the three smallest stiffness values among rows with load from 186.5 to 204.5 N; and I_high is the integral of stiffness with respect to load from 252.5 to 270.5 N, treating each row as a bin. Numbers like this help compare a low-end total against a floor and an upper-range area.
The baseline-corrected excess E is -322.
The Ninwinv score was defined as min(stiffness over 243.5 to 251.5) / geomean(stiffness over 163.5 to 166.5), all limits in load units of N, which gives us 1.08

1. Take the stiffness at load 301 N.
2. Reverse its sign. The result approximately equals -151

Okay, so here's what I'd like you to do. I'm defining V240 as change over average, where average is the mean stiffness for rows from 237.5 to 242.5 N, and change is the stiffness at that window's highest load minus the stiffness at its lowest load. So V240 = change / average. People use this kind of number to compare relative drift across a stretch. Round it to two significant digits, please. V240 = 0.028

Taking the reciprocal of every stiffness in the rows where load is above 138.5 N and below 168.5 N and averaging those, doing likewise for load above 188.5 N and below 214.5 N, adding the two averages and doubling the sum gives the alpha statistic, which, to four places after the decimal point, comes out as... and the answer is 0.0299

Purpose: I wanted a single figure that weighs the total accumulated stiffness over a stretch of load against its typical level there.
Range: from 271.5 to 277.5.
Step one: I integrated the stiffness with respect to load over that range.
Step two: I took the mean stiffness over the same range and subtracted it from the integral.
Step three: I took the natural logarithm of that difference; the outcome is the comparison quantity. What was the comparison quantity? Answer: 6.50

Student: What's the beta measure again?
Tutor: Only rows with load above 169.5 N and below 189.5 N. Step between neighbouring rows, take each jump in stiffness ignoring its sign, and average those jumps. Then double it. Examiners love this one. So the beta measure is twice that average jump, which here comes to 4.69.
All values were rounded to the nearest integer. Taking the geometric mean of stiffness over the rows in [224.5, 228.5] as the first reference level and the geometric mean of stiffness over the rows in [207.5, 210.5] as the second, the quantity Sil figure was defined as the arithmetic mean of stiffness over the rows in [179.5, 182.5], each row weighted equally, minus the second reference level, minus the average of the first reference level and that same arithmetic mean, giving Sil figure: -136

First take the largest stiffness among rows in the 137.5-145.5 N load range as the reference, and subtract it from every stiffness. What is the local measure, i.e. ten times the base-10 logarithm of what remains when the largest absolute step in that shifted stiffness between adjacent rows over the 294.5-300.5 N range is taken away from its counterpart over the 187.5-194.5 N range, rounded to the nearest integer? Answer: -135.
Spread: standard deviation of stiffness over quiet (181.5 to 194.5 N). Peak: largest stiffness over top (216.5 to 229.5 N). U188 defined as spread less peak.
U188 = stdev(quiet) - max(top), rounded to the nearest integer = -143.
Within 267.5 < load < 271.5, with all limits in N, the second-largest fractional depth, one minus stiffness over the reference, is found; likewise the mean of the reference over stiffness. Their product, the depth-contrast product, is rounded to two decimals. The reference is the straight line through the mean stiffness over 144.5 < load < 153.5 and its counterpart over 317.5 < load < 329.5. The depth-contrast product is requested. 0.14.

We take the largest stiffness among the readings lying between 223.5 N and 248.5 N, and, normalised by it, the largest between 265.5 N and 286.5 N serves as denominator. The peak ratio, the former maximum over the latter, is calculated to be 1.09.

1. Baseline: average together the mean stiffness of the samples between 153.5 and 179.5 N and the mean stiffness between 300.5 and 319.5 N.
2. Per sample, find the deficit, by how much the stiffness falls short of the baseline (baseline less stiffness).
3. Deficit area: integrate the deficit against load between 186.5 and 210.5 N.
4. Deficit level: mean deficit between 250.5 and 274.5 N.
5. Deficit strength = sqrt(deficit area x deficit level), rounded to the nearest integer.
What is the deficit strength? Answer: 47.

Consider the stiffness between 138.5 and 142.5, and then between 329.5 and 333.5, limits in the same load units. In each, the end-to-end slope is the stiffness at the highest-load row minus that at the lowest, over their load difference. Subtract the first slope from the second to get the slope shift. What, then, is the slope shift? 4.4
